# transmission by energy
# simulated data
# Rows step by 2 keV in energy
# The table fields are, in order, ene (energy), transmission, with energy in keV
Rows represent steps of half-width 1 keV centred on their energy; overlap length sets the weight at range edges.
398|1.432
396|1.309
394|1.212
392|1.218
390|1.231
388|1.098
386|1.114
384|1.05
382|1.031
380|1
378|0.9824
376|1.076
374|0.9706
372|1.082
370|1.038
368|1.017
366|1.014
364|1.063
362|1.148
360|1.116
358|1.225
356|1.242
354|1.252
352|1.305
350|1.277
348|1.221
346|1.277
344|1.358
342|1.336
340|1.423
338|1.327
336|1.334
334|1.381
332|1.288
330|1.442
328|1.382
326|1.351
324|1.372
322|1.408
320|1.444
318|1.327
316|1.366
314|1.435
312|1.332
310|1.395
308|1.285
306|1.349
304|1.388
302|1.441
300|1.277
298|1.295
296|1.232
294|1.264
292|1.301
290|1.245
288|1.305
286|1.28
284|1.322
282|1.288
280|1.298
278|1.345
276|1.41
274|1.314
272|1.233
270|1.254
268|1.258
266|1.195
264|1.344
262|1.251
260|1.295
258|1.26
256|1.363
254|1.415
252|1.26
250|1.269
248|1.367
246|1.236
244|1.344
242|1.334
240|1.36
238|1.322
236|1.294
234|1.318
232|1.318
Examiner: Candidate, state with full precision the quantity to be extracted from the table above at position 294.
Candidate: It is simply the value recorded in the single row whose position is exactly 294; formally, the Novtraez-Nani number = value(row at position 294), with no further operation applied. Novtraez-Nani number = 1.264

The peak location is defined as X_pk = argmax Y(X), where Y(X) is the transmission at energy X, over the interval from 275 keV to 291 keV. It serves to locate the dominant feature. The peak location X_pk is 276 keV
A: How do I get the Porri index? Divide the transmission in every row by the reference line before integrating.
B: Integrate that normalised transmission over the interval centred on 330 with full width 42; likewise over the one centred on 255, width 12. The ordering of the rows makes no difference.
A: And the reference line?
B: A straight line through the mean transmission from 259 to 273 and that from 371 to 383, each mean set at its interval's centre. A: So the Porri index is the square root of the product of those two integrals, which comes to 25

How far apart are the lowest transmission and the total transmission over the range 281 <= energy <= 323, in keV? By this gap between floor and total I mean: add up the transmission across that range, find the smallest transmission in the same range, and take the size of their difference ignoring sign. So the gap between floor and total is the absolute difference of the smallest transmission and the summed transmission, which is 27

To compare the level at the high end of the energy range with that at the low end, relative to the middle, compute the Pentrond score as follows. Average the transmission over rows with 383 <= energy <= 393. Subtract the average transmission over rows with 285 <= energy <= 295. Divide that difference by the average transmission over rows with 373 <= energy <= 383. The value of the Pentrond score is -0.14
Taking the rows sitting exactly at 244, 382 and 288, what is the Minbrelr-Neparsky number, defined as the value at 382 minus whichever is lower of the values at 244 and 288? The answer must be -0.27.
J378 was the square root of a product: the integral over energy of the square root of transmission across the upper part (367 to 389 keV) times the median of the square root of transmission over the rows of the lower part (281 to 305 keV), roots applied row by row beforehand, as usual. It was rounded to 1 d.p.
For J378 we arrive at 5.1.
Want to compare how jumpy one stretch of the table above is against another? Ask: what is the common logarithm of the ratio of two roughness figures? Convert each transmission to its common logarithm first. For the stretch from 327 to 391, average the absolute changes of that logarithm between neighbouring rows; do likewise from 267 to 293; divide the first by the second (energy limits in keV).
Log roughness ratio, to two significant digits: 0.15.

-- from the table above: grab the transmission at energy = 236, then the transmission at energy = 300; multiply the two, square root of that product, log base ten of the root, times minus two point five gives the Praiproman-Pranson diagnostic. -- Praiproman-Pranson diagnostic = -0.27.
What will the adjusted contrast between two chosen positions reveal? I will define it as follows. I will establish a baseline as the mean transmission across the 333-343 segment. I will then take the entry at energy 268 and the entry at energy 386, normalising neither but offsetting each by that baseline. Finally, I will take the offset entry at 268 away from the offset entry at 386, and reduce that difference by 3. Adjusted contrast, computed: -3.14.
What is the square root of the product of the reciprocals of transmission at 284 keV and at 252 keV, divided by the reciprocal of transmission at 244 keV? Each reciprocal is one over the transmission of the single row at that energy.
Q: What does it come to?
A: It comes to 1.04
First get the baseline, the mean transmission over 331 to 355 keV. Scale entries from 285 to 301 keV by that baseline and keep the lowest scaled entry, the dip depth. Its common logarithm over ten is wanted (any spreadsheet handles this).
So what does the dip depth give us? -0.0028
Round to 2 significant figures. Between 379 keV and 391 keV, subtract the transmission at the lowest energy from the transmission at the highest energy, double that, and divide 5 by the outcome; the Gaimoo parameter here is 11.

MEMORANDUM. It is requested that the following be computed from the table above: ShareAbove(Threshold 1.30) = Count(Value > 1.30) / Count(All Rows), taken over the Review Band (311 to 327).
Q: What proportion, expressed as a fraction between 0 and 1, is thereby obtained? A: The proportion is 1.00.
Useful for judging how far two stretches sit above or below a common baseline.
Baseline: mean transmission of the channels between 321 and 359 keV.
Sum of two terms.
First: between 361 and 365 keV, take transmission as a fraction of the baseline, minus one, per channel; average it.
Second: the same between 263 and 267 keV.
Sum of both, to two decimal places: -0.21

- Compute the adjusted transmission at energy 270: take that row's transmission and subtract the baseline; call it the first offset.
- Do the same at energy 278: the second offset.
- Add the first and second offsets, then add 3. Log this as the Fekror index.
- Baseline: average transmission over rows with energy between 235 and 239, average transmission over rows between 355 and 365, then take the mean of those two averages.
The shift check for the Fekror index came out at 3.13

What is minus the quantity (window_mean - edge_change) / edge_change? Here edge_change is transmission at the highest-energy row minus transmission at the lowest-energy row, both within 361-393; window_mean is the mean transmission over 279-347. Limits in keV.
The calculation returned -18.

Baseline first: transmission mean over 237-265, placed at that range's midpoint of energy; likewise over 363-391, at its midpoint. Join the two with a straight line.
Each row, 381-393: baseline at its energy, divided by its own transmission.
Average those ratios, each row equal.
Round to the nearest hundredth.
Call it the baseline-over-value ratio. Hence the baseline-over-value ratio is 0.92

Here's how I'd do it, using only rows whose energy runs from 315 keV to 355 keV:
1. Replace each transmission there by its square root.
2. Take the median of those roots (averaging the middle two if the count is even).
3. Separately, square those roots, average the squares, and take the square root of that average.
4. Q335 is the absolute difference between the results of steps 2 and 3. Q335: 0.000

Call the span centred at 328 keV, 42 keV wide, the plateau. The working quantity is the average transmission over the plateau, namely 1.36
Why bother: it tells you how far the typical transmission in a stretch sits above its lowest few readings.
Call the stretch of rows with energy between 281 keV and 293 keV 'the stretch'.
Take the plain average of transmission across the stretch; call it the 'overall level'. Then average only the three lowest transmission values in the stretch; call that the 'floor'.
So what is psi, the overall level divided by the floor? 1.02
